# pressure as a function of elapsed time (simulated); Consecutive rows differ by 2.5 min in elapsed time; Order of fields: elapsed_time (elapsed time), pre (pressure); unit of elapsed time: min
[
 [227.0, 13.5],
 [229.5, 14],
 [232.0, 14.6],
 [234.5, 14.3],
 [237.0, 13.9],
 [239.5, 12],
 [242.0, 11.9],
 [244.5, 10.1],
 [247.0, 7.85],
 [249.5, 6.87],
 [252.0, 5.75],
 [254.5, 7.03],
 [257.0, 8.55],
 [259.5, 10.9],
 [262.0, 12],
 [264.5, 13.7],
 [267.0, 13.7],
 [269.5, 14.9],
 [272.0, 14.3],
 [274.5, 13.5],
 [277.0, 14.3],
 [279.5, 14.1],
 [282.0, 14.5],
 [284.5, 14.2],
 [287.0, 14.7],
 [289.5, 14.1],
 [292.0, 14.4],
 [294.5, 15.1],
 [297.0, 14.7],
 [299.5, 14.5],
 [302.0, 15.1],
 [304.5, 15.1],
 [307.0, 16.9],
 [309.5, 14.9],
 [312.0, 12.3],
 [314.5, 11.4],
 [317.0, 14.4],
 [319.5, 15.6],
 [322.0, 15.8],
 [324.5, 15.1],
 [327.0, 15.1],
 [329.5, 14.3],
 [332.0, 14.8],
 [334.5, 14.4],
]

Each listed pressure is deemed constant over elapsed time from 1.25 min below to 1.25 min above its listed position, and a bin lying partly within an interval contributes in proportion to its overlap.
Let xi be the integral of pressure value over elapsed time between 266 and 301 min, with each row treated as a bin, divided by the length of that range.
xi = 14.4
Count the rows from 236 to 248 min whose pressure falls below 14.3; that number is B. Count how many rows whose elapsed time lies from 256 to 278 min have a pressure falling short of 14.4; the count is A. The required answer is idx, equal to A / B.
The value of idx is 1.60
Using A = 8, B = 5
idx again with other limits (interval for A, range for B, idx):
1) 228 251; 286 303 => 8.00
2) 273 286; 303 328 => 2.00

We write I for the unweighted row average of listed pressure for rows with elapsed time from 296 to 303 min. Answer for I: 14.8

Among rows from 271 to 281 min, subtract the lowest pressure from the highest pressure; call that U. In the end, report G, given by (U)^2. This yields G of 0.6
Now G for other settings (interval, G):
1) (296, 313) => 21.2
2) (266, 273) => 1.4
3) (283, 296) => 1.0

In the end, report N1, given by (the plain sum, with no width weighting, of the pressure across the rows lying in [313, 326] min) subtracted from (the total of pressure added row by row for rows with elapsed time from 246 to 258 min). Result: -36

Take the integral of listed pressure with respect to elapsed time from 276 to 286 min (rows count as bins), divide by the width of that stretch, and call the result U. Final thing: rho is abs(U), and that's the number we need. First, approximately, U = 14.3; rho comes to 14.3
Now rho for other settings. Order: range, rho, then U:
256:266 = 11.4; 11.4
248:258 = 7.0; 7.0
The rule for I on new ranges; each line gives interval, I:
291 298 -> 14.7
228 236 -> 14.3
